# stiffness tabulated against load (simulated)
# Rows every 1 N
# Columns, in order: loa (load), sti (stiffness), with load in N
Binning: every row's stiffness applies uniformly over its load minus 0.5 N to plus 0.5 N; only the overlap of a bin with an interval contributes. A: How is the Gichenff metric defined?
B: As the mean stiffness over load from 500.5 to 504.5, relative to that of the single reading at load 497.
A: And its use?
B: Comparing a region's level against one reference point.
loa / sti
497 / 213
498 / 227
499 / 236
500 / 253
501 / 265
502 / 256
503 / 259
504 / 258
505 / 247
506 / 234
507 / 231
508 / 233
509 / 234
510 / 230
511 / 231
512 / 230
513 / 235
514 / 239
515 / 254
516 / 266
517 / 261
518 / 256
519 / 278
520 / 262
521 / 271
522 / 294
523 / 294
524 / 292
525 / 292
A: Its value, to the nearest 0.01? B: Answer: 1.22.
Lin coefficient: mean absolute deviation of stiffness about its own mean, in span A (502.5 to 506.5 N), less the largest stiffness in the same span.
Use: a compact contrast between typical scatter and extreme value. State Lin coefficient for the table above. -250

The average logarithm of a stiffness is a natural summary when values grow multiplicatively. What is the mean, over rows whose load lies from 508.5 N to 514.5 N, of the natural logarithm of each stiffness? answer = 5.45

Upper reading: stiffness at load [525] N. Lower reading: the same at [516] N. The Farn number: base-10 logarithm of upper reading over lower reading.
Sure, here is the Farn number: 0.04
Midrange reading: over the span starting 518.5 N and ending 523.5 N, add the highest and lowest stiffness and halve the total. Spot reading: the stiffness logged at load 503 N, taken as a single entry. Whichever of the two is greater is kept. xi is 278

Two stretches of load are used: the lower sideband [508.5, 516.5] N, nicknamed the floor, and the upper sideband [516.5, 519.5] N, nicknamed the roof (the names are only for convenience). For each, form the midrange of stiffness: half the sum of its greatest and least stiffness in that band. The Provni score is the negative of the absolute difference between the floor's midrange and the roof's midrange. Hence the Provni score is -19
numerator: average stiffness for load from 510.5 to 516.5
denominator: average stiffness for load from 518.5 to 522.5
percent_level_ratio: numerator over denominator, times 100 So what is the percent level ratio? 88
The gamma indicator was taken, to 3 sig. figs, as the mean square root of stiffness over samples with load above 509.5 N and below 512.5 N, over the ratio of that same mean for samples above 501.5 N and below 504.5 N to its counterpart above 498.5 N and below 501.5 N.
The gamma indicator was 15.0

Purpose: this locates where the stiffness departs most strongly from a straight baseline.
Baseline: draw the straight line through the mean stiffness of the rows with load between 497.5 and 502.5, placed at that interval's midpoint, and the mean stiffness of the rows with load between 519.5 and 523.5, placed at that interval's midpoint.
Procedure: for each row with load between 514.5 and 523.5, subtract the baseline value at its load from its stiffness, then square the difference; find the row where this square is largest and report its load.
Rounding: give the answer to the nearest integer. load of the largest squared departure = 518 N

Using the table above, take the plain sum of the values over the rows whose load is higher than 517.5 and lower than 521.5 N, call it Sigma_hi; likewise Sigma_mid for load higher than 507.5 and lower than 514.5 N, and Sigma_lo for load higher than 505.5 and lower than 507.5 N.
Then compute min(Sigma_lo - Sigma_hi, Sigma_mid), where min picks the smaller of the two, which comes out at -602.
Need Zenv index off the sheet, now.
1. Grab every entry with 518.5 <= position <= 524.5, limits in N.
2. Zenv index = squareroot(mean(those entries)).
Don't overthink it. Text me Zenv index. 16.8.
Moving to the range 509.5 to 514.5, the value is 15.3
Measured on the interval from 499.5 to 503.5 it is 16.1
